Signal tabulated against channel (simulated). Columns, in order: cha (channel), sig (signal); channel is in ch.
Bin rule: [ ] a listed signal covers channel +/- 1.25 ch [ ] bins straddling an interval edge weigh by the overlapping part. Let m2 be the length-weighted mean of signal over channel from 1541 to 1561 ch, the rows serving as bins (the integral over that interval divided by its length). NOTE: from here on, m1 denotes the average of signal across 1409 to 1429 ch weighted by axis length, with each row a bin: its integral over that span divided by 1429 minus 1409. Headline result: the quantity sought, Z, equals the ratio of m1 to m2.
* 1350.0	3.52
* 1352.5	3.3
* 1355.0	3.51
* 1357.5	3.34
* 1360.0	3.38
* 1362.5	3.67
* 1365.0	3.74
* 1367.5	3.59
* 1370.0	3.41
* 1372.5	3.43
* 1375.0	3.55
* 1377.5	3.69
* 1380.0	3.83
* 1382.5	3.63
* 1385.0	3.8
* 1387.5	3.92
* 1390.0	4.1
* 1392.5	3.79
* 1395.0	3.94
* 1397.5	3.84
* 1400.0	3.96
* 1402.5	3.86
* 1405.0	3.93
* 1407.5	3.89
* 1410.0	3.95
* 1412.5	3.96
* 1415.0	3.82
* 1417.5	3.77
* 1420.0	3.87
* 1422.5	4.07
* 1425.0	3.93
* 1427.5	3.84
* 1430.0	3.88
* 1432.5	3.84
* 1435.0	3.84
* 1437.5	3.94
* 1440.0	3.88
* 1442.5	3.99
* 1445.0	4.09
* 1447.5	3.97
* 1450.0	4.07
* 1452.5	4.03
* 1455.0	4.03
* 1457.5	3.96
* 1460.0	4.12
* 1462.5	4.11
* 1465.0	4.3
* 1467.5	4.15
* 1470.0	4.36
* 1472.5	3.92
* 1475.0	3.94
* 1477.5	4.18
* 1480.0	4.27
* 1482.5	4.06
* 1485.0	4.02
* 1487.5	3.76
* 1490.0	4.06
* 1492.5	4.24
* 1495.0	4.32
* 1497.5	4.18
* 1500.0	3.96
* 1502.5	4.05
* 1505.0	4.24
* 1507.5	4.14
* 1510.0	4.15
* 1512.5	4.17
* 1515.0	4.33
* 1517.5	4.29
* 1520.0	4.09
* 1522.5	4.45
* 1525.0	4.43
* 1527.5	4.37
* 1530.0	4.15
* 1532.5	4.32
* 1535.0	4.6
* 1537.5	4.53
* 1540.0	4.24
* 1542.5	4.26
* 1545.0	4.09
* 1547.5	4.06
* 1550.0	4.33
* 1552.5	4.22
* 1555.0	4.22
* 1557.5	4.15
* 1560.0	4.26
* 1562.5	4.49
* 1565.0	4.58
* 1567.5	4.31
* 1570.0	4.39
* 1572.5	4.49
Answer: 0.93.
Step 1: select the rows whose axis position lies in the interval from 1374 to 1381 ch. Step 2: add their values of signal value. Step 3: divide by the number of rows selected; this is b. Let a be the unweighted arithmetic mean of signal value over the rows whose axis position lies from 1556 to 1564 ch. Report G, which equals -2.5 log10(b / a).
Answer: 0.17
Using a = 4.30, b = 3.69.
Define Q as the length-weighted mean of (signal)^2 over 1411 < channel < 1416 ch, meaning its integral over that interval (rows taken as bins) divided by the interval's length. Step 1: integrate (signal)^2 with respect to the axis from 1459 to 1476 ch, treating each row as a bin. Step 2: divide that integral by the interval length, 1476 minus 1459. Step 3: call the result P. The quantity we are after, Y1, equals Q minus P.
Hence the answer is -2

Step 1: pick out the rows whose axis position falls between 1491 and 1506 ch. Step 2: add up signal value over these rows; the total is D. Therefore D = 25.0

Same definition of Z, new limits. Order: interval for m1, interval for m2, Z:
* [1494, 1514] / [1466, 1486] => 1.01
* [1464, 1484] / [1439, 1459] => 1.03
